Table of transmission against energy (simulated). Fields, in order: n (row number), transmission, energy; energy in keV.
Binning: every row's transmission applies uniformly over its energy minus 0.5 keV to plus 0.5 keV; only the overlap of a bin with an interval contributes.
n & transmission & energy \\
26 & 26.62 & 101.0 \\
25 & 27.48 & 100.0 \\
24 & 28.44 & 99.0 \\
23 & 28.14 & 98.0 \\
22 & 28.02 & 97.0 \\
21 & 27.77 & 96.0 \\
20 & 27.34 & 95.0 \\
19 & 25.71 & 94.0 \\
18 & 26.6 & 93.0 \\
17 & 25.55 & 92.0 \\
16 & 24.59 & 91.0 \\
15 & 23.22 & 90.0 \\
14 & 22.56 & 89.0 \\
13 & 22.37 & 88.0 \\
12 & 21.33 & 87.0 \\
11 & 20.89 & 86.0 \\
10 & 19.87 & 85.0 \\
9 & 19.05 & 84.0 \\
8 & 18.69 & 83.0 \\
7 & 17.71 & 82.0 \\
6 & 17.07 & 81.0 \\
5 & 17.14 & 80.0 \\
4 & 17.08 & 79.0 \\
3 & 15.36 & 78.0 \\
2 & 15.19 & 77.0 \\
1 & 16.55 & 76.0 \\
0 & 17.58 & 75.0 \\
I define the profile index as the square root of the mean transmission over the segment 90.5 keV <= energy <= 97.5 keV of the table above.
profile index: 5.1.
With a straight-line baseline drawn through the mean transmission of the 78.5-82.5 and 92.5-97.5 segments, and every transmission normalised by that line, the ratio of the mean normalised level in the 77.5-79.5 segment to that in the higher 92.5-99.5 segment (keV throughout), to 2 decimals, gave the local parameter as 1.03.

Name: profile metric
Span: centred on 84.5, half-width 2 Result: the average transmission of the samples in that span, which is 20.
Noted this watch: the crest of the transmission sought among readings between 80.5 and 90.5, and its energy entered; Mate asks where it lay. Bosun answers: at 90.0 keV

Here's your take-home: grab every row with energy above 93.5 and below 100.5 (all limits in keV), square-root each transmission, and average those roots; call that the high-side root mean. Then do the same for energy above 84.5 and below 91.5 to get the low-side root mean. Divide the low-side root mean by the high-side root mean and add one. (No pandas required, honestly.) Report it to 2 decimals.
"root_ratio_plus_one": 1.90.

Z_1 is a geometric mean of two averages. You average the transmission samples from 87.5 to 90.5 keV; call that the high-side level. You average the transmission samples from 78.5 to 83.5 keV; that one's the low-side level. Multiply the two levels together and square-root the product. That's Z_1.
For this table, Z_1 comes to 20.0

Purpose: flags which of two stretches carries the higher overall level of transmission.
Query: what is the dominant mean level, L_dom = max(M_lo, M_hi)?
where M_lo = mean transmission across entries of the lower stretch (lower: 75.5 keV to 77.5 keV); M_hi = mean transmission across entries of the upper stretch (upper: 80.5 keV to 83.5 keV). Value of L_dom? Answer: 17.8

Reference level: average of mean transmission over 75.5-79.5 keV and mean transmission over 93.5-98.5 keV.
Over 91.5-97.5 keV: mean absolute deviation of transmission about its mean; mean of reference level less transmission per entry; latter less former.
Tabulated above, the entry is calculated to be -6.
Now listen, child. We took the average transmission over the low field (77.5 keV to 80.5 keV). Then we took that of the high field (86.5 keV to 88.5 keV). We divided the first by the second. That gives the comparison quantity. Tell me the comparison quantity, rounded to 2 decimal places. 0.76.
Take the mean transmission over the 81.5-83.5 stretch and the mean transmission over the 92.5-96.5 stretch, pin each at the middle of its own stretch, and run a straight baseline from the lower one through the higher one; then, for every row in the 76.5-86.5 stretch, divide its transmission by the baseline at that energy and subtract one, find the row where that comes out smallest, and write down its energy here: 84.0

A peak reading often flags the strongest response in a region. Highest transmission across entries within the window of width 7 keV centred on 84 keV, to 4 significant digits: 21.33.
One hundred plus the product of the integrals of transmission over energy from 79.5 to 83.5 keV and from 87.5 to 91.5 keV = 6648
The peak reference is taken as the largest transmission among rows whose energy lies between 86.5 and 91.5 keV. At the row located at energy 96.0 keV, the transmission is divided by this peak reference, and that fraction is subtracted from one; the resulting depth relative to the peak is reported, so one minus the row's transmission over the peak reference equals -0.13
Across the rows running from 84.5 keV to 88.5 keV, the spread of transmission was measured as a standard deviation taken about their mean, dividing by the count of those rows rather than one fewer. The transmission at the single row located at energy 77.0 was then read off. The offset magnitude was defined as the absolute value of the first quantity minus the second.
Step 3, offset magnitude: 14.3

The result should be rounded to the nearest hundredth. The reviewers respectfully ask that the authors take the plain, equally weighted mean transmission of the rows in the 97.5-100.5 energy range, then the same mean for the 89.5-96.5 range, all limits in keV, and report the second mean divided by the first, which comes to 0.92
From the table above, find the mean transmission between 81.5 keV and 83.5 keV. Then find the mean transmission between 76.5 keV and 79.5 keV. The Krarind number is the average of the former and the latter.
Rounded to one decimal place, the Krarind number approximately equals 17.0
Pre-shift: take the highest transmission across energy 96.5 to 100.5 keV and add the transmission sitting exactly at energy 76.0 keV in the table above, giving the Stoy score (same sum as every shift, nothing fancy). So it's 45.0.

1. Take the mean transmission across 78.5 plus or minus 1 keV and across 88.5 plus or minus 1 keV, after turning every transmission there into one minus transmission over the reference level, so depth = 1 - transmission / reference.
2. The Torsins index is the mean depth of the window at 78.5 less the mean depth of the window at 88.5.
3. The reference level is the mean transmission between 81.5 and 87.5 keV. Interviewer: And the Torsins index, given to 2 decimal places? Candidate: 0.32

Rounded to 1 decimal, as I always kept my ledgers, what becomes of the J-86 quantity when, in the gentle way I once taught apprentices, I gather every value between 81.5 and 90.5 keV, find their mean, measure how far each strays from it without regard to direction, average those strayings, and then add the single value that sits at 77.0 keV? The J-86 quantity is 16.8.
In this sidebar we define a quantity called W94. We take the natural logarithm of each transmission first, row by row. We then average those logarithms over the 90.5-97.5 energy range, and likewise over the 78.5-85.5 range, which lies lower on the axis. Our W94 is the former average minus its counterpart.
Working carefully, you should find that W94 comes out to 0.38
